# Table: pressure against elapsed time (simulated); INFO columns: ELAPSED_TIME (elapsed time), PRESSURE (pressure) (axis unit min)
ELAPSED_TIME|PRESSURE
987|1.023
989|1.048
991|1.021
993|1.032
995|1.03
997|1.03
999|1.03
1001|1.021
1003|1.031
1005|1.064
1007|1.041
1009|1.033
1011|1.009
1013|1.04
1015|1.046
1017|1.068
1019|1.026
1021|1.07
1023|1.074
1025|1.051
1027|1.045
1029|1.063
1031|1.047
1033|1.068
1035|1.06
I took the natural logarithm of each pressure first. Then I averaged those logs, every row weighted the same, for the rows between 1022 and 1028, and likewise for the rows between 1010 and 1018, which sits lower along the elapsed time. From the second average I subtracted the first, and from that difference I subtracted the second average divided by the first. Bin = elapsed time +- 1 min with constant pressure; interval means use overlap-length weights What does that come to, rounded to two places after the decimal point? -0.74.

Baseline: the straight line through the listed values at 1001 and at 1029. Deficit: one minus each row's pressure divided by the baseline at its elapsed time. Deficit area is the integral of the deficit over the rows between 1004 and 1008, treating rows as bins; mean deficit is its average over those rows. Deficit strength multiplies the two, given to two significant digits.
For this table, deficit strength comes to 0.0022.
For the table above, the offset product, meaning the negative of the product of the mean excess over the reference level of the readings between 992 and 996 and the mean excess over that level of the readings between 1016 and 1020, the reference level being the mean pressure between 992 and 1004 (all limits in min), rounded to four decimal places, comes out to 0.0000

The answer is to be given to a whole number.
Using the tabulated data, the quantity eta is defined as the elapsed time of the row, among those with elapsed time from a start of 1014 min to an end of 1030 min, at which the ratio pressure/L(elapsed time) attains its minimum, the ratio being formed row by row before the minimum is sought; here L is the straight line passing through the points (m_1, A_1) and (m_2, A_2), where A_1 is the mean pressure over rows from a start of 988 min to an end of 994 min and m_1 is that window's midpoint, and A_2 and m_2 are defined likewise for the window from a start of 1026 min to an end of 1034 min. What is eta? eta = 1019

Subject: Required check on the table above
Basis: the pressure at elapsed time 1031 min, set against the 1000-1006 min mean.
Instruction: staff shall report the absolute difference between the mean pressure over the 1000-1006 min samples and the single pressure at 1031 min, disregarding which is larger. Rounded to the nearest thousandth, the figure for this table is 0.008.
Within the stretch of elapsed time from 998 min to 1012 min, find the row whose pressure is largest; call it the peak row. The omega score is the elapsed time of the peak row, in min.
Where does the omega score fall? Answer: 1005 min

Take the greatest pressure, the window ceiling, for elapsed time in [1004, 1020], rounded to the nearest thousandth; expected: 1.068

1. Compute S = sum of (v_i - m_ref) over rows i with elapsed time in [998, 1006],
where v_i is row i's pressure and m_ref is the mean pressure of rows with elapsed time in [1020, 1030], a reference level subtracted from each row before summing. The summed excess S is -0.10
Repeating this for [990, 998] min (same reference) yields -0.13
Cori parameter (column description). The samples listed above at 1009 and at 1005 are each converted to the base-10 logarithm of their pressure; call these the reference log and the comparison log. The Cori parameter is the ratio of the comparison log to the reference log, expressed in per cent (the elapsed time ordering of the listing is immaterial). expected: 191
